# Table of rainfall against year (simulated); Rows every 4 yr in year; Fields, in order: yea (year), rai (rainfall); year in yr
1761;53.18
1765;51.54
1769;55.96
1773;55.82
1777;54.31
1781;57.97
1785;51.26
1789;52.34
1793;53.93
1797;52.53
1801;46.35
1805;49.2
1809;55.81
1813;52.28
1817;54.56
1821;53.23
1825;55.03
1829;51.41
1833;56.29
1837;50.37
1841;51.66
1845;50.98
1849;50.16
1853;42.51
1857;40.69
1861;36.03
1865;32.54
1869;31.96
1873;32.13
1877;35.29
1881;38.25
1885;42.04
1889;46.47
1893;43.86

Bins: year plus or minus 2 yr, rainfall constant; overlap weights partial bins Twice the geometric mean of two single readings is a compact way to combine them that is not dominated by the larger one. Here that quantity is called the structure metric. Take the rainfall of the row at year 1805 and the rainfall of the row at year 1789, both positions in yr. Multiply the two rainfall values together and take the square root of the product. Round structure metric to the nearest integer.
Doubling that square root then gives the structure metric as 101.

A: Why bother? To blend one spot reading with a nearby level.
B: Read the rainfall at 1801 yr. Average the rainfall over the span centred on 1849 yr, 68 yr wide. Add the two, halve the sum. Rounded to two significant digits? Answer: 46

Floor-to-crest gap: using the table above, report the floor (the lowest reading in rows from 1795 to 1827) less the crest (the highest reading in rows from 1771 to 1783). -12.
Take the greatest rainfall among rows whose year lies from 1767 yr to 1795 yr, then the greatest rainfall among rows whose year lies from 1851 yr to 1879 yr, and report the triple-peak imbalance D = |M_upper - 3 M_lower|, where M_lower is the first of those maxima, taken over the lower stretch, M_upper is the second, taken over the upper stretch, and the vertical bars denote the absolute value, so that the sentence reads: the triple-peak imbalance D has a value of 131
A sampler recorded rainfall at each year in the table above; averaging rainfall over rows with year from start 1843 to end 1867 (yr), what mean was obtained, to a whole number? 42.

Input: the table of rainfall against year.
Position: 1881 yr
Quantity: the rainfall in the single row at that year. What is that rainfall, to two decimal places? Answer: 38.25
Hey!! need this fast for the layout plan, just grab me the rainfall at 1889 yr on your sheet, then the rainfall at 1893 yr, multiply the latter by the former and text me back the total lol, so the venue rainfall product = 2038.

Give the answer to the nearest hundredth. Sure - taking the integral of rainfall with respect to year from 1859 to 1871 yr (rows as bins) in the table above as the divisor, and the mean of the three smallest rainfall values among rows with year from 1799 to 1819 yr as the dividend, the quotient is 0.12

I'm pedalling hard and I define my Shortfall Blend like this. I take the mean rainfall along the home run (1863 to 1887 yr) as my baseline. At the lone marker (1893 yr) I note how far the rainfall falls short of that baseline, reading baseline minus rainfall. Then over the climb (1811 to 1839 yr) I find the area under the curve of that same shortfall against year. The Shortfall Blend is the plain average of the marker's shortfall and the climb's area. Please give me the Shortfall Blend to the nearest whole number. -255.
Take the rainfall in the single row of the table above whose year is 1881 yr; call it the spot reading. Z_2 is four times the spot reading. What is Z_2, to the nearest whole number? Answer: 153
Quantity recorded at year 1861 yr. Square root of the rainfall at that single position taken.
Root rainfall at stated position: 6.0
